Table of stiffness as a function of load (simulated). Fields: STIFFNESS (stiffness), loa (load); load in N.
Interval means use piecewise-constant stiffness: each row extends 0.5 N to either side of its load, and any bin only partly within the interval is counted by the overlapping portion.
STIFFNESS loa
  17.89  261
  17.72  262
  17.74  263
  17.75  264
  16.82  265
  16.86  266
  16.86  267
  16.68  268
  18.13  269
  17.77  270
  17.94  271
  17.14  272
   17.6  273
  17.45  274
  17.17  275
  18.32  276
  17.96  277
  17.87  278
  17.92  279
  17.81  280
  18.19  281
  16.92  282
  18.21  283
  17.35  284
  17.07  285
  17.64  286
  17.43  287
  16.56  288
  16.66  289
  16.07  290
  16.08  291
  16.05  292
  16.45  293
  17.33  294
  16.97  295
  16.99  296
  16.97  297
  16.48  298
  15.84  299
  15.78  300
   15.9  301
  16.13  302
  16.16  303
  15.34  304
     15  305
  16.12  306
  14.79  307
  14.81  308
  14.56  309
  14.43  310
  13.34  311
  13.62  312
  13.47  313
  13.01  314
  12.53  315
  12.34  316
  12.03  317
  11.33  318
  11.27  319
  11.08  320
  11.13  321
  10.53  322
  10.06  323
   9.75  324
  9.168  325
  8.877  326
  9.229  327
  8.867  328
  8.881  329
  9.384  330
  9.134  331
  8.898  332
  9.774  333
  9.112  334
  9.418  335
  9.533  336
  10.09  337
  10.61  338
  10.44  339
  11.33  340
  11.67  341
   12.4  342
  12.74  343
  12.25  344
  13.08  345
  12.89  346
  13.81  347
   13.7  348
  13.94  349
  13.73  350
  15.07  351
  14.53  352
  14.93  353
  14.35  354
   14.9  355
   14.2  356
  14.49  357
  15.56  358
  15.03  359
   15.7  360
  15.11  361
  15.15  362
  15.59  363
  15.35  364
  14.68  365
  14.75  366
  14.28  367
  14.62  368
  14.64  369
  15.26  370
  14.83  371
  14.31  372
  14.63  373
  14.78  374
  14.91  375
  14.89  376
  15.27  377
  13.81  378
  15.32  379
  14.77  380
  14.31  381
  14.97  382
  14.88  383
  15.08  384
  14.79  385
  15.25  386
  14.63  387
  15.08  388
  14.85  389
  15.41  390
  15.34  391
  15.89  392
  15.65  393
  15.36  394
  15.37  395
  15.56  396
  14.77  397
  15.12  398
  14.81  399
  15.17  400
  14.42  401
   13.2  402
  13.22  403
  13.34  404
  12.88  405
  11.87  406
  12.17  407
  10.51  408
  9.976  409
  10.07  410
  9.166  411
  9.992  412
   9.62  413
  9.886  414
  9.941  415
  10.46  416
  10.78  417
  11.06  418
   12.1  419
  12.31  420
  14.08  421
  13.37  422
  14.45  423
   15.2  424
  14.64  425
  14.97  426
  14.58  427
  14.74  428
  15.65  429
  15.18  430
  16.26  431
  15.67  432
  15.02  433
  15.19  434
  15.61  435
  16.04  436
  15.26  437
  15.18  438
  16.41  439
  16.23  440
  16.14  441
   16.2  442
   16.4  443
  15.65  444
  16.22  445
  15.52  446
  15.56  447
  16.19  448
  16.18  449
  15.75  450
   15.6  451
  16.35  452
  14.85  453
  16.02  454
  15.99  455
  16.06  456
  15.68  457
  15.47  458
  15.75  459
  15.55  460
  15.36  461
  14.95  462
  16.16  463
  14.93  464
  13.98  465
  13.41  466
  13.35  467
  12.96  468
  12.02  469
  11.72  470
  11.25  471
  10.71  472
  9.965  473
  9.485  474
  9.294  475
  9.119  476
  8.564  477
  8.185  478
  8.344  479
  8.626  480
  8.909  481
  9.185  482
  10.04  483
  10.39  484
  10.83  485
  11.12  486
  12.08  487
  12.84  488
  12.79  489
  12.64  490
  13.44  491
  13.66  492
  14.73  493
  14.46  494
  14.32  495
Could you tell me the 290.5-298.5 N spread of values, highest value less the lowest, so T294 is 1.3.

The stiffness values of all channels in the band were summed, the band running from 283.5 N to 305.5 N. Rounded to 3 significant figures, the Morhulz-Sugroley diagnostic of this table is 362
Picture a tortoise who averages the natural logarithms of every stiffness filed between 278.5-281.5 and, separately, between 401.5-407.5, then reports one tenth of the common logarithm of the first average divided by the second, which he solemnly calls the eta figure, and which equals 0.005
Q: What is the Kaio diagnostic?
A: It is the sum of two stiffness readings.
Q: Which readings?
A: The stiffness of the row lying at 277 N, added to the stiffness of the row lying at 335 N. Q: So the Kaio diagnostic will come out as 27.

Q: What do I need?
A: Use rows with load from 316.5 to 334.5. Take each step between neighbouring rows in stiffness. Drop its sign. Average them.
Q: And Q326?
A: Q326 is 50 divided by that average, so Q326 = 131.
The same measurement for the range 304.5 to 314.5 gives 93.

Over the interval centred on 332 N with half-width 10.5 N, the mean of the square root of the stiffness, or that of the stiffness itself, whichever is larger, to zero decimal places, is 10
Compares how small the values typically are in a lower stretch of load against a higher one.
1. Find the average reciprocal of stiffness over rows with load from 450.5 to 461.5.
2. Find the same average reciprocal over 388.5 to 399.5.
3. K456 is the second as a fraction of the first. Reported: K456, 1.0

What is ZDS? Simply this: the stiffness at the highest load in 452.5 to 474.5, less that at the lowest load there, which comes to -5.4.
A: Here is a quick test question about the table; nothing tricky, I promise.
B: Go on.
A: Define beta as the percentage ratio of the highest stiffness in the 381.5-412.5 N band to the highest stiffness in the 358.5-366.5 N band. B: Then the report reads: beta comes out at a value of 101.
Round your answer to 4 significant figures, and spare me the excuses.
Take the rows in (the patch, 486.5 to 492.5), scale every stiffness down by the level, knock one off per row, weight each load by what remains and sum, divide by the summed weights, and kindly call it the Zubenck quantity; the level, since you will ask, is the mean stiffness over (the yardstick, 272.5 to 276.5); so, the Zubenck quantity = 489.3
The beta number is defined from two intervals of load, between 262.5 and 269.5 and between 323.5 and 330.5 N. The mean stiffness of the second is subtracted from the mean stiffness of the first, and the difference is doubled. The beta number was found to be 16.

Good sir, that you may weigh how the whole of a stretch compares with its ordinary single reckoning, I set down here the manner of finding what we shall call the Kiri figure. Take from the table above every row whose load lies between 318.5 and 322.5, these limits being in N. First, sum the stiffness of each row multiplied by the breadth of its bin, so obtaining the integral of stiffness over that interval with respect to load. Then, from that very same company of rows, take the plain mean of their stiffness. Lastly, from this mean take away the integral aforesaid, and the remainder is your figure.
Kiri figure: -33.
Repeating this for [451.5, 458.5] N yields -95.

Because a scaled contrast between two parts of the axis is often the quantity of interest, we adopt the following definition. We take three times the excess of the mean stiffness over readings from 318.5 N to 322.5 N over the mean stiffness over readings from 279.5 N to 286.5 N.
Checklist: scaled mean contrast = -20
